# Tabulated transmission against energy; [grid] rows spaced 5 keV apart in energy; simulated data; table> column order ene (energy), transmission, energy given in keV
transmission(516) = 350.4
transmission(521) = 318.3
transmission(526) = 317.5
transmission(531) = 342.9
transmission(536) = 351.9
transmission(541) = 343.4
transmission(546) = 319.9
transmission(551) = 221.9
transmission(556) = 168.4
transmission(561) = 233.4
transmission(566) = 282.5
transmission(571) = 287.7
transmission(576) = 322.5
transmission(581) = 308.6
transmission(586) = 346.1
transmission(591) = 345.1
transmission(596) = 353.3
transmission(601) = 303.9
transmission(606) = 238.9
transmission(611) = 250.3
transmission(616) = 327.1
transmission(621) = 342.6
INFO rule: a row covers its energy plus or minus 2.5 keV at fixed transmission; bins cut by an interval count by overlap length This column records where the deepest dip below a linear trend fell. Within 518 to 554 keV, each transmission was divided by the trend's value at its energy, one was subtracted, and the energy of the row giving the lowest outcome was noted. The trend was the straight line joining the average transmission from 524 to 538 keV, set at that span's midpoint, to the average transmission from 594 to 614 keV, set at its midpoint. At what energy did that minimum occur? 551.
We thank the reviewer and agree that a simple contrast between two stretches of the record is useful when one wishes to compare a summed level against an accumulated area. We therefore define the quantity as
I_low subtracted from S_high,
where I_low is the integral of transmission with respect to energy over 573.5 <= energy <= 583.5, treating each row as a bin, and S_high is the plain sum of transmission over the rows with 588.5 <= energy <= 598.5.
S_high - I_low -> -2457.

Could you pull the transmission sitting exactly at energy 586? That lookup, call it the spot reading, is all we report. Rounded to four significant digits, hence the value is 346.1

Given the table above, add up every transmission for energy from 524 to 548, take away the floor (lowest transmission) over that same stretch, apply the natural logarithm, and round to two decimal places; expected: 7.21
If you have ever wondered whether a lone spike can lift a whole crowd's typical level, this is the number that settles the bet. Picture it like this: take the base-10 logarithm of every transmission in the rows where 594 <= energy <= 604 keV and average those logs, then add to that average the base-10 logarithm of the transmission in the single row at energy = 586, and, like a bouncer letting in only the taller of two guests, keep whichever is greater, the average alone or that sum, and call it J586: 5.05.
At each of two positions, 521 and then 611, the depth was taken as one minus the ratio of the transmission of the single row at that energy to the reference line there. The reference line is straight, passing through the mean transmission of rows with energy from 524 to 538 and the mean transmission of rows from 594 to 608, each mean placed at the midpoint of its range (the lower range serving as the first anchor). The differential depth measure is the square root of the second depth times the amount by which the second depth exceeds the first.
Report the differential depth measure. 0.10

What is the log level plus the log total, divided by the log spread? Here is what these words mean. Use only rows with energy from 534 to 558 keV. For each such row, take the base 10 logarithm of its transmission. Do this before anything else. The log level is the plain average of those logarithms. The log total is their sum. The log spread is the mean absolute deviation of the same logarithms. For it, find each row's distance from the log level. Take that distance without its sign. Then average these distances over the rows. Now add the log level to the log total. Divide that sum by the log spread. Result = 125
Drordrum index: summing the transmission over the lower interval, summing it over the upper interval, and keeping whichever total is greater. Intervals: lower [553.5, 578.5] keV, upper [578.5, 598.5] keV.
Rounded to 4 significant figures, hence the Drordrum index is 1353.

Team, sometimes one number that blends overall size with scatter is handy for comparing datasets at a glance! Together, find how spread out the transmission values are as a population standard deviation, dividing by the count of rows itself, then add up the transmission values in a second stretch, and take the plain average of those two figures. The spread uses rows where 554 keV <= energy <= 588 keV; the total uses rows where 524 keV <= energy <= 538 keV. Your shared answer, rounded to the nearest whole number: 534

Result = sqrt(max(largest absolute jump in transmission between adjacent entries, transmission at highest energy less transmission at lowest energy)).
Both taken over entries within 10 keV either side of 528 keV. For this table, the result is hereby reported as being 5.8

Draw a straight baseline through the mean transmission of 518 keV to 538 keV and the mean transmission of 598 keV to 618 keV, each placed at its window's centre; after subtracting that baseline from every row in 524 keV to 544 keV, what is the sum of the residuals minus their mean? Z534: 29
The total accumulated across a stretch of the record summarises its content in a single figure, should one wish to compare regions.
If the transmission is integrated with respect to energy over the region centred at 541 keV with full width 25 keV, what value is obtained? 7900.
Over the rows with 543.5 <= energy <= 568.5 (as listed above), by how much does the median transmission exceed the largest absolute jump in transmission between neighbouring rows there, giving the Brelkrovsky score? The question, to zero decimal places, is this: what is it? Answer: 135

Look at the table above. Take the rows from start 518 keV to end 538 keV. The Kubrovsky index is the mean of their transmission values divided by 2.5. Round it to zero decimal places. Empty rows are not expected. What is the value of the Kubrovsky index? 133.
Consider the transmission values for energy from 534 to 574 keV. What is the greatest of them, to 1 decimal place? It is 351.9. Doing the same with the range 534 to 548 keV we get 351.9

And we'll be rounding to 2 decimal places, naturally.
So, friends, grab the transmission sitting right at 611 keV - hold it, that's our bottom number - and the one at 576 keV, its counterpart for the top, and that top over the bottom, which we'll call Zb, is 1.29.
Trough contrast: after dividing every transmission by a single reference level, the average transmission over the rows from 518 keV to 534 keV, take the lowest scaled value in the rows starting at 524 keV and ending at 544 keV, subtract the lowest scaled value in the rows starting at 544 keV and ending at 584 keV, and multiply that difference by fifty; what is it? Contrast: 23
